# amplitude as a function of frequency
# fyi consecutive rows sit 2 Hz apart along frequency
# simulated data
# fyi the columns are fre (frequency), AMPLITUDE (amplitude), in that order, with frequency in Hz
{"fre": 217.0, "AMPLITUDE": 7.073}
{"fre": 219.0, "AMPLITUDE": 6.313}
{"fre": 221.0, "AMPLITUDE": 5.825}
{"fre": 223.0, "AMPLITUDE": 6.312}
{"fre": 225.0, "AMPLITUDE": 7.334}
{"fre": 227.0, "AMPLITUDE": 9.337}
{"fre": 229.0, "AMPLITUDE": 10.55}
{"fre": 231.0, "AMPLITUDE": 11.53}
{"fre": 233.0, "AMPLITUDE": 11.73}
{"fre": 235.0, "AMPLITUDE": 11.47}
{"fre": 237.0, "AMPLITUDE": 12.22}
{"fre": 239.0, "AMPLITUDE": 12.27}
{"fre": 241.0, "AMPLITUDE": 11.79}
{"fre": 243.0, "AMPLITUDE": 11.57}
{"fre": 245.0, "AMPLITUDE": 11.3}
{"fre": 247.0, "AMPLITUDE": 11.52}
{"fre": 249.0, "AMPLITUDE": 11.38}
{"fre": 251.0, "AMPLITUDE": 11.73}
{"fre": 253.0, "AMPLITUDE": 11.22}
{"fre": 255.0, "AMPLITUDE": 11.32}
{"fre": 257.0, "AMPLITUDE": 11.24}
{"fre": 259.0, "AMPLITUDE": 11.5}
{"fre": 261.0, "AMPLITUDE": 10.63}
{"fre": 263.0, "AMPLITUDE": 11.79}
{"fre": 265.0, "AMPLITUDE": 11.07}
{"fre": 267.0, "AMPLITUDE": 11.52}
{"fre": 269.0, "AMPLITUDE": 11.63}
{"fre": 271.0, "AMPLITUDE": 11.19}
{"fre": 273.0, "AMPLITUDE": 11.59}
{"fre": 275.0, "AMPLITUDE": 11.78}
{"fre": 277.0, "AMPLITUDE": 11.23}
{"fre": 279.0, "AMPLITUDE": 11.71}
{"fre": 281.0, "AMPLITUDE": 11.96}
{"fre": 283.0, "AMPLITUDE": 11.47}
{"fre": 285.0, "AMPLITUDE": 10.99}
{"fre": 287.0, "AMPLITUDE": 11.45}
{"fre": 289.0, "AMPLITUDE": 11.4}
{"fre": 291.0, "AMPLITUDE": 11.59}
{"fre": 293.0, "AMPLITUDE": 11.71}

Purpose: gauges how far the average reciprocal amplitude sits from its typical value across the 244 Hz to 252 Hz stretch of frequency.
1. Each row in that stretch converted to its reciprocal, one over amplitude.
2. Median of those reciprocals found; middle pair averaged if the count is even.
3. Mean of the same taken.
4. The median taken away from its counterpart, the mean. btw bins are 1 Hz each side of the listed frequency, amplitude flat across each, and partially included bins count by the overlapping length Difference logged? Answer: -0.0002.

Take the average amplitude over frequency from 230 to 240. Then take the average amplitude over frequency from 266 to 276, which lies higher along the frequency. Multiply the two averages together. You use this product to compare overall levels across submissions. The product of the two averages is 137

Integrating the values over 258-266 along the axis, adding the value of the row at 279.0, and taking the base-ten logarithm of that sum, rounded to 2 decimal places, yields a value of 2.01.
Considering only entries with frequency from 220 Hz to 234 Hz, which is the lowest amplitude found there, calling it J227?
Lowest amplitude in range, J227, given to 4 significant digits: 5.825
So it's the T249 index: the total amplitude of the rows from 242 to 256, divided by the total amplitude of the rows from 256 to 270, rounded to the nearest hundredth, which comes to 1.01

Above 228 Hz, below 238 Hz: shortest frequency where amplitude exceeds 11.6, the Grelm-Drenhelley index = 233.0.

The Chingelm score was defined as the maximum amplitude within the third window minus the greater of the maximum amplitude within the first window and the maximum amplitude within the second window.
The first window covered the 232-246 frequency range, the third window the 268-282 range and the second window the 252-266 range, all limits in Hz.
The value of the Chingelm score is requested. -0.3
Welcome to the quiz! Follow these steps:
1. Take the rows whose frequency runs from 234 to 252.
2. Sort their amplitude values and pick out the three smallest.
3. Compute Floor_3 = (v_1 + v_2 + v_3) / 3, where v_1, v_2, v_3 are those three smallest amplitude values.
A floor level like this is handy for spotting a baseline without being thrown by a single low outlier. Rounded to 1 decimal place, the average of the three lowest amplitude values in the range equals 11.4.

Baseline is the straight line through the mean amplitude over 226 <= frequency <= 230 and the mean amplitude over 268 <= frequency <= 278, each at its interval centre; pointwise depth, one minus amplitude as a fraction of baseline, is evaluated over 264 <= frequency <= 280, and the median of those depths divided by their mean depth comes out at 4.0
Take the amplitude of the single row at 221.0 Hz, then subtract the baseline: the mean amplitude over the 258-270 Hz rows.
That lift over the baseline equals -5.5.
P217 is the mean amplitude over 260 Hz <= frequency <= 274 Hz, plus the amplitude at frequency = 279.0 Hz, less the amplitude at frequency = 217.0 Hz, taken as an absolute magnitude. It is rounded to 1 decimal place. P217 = 16.0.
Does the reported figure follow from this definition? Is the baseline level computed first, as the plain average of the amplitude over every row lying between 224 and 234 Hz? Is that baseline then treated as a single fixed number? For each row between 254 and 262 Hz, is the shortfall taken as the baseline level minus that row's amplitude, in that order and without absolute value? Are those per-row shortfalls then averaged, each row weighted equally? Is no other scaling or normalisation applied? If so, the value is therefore -1.08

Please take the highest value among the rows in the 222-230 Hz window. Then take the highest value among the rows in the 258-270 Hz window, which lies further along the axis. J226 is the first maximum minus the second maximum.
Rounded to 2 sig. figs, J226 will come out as -1.2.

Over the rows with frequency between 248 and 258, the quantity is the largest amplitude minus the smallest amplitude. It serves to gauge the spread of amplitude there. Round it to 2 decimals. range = 0.51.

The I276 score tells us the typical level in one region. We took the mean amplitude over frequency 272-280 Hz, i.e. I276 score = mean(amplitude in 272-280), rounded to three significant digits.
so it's 11.6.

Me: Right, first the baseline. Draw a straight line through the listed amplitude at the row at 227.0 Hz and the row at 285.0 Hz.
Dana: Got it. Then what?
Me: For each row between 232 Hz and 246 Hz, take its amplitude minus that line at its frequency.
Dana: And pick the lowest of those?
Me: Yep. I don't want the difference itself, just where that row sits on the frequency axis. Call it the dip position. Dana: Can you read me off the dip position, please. 245.0 Hz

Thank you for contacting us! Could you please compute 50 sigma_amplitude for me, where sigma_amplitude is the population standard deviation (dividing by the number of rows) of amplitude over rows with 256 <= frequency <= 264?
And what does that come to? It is 21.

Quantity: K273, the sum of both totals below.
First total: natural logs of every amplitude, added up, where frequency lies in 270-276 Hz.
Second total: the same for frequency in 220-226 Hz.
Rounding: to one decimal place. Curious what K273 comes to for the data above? 12.9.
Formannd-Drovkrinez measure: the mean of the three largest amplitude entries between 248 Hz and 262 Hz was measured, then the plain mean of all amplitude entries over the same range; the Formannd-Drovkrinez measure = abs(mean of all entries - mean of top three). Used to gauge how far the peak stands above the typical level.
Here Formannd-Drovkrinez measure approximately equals 0.248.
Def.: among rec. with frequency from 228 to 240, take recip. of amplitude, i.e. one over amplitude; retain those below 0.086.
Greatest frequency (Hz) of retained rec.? 239.0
